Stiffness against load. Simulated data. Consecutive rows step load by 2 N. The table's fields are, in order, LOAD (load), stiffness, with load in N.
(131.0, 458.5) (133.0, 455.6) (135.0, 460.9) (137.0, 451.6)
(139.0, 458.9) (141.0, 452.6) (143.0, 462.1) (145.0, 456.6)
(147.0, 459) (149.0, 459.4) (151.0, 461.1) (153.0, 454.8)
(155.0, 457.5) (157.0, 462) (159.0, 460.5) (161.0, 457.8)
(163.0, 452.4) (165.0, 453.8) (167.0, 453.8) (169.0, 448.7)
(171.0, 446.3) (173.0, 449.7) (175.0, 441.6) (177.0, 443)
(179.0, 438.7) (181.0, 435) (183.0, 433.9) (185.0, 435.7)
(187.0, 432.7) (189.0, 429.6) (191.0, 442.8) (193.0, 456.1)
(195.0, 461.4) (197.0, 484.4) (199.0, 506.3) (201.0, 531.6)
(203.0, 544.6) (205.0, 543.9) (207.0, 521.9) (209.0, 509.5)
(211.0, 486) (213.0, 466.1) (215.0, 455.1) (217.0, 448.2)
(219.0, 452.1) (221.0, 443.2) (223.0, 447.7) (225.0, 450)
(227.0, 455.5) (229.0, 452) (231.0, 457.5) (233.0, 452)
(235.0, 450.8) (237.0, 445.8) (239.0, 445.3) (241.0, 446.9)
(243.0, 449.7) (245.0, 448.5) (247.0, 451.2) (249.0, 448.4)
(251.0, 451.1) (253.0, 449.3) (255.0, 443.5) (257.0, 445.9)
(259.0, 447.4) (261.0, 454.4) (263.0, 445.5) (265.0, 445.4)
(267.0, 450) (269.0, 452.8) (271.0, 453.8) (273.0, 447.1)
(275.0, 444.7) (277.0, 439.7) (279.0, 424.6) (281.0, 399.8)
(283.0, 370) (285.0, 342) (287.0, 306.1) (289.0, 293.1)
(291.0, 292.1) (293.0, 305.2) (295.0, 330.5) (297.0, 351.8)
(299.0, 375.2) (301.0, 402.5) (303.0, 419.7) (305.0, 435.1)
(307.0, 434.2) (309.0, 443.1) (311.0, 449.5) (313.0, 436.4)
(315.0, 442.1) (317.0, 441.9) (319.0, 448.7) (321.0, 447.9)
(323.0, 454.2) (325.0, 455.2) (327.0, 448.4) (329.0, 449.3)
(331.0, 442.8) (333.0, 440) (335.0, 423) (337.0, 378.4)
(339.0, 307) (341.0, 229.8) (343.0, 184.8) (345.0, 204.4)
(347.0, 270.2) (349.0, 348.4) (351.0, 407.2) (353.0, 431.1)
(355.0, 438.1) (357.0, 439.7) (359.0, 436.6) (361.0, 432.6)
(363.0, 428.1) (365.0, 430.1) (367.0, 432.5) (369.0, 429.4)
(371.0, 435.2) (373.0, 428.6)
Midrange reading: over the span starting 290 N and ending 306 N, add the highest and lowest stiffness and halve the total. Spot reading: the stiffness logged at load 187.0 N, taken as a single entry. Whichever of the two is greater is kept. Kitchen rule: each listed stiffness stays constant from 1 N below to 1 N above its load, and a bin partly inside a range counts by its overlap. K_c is 433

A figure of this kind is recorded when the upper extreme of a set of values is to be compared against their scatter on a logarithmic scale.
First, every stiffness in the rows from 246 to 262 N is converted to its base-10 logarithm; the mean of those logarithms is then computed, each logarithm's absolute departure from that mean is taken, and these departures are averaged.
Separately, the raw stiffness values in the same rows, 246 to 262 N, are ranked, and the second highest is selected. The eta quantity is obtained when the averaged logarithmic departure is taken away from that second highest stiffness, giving 451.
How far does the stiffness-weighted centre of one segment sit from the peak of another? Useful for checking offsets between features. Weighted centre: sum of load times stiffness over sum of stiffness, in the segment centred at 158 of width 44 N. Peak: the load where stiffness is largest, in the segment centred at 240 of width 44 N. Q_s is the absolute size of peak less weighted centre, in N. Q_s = 73.1 N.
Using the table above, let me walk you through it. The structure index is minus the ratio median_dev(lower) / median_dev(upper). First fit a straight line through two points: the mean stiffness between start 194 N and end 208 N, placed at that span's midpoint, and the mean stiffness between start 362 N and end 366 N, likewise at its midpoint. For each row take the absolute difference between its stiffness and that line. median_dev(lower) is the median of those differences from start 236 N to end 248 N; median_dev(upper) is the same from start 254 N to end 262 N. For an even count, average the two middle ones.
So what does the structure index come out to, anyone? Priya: -1.2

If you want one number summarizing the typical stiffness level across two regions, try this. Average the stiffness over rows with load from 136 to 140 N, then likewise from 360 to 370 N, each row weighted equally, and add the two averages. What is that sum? 886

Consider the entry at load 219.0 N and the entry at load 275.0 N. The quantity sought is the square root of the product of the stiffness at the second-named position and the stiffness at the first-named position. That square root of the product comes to 448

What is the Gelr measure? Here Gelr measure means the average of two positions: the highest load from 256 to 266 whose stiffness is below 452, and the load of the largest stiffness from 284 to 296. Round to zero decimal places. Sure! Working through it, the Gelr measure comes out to 275 N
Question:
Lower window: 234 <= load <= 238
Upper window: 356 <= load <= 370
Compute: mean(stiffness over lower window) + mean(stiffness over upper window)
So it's 881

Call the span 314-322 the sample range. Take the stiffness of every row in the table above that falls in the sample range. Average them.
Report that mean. 445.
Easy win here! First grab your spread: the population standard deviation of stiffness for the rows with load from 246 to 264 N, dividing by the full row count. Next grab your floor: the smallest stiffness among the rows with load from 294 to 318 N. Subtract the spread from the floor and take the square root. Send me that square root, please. 18.1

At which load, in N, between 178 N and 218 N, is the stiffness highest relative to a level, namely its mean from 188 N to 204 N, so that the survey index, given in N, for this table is 203.0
